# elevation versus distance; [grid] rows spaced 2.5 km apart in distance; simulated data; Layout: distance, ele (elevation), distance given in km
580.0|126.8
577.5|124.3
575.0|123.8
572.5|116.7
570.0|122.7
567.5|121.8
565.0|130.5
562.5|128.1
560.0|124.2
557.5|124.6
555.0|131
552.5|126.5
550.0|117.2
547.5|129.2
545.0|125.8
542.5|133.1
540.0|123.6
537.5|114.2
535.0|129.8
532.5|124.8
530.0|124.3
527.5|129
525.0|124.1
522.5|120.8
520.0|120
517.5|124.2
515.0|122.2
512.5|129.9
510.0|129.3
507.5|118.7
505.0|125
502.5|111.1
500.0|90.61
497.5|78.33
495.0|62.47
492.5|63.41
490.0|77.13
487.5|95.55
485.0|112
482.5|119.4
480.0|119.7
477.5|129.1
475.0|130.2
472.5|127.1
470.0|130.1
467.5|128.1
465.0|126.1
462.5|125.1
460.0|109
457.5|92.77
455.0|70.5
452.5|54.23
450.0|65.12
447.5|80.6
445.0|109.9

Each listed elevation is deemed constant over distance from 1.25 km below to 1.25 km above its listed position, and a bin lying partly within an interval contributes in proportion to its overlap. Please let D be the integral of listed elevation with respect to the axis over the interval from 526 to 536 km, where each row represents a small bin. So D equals 1268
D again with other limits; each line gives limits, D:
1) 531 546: 1878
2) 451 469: 1813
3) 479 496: 1579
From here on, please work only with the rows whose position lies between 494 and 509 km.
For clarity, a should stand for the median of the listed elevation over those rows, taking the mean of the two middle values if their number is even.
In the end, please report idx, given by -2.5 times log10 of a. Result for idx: -5.01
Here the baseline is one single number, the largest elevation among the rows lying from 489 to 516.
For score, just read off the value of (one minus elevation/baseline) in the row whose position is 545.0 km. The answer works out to 0.03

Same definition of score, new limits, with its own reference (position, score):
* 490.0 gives 0.41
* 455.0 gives 0.46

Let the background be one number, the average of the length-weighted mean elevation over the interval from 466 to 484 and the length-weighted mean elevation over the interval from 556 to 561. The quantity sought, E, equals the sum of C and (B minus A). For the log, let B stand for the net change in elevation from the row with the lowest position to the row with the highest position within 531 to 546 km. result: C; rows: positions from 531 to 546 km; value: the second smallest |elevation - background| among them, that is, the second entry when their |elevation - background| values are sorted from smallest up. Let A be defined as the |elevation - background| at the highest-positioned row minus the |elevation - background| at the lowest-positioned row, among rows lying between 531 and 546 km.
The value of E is 2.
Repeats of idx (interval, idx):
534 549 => -5.26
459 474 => -5.26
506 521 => -5.23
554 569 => -5.25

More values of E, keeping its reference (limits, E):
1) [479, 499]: -77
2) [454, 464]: 126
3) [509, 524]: -6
